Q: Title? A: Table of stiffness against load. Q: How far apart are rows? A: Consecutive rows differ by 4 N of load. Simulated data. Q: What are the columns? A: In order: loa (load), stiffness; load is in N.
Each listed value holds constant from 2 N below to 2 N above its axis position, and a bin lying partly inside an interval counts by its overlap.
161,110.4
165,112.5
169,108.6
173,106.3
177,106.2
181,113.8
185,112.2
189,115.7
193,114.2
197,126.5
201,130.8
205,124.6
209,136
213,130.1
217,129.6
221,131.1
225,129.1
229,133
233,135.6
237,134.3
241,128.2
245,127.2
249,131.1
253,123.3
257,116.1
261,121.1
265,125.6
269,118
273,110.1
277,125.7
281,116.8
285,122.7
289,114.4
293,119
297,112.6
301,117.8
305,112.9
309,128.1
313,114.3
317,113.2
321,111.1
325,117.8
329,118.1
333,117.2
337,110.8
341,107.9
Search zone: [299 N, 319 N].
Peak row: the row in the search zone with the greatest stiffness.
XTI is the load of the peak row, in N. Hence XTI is 309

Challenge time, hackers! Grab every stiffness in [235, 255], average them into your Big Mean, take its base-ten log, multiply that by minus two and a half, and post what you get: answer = -5.27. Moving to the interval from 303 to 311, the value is -5.20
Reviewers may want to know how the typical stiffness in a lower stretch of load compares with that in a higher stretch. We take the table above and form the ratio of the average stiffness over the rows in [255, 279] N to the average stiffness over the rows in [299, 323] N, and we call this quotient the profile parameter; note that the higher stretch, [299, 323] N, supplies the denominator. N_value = 1.028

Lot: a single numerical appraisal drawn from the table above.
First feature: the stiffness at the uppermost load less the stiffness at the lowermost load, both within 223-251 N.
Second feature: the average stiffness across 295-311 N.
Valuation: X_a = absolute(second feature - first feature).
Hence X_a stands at 116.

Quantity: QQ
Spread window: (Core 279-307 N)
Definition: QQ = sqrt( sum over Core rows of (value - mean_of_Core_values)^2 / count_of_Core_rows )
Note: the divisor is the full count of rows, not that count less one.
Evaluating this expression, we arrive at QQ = 3.4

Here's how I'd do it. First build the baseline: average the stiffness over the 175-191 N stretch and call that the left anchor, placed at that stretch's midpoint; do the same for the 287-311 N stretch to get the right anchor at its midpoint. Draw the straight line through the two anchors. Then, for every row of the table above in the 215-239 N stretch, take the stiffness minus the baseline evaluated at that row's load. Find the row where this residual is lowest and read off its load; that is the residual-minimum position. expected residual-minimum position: 225 N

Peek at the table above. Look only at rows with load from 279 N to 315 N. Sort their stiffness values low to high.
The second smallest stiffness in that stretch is 112.9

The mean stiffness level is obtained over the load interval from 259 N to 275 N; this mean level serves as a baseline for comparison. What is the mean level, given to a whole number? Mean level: 119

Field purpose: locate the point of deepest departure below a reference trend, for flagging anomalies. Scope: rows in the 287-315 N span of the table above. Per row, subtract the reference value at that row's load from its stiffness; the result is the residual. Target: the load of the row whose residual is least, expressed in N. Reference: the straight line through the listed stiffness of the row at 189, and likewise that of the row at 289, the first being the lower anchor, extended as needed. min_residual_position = 297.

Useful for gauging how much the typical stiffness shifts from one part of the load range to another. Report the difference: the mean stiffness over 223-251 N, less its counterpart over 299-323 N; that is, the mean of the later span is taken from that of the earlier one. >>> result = 15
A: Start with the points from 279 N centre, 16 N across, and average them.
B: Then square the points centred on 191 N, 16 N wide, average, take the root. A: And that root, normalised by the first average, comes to 0.99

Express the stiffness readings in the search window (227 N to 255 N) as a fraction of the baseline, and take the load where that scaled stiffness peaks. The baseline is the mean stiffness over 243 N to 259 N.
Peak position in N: 233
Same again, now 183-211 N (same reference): 209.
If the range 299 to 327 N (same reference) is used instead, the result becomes 309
